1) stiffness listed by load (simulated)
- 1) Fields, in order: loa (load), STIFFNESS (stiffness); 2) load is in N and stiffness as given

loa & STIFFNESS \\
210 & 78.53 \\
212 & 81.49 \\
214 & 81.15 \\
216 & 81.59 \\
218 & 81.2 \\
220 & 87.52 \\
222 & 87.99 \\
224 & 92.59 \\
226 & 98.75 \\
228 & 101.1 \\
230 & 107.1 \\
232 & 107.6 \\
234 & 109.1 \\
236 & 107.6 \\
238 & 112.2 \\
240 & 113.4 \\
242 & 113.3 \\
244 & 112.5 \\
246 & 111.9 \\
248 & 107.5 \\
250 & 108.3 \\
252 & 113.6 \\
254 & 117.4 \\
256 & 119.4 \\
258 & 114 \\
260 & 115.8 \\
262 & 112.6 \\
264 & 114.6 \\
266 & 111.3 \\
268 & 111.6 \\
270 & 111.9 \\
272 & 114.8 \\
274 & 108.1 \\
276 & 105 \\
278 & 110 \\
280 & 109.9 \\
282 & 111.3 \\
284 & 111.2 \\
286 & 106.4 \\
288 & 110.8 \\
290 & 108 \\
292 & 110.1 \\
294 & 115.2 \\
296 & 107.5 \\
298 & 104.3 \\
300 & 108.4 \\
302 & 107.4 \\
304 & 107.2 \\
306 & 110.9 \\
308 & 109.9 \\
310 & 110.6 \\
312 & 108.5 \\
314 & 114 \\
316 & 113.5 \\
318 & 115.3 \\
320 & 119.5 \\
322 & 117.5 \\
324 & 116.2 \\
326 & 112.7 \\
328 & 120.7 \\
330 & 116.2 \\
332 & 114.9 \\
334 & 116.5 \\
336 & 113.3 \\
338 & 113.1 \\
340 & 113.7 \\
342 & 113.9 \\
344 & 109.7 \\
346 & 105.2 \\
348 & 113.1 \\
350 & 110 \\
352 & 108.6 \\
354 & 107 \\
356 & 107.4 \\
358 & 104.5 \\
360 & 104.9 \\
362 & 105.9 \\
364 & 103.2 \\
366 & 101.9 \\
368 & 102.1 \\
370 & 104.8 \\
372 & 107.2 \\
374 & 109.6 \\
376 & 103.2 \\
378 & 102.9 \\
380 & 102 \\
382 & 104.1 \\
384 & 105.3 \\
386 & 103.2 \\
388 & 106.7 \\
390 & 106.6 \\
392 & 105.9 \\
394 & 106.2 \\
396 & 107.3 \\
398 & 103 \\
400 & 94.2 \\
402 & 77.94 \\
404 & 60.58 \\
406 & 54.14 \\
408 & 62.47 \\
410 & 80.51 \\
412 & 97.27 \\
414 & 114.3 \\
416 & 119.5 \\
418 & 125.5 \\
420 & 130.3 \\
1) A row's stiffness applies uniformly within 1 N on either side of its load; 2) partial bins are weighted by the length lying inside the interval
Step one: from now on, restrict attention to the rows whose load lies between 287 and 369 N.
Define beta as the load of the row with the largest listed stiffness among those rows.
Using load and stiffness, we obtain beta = 328 N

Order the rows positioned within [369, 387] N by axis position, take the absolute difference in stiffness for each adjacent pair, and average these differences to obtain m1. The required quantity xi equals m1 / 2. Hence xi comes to 1.11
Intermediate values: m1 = 2.2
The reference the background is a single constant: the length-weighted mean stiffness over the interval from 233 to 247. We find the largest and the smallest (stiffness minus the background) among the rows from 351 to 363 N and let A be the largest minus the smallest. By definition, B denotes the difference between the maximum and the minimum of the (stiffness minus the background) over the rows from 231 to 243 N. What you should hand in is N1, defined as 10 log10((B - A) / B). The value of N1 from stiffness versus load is -5.3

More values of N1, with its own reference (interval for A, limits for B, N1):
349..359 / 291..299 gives -3.1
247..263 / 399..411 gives -1.5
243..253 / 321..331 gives -6.2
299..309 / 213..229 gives -0.9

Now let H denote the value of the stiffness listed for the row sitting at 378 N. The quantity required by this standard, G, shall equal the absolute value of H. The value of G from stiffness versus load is 103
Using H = 102.9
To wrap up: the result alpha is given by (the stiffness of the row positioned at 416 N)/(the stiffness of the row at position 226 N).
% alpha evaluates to 1.21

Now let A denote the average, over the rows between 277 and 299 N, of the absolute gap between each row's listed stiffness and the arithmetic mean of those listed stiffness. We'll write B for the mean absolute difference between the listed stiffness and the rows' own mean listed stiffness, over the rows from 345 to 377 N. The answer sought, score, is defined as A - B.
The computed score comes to 0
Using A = 2.2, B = 2.5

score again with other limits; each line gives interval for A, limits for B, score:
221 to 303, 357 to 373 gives 3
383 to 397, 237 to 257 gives -2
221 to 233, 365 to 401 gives 4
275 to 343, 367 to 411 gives -10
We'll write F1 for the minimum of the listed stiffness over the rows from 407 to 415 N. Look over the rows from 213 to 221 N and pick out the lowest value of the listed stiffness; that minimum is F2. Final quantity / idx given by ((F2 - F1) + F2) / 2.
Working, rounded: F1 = 62.47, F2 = 81.15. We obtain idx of 50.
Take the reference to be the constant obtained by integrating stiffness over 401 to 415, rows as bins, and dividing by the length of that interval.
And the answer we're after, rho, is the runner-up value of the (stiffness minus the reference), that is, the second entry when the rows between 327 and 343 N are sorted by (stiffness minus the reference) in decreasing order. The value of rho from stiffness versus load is 38.3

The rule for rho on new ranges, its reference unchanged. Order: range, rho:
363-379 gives 29.0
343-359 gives 31.8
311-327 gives 39.3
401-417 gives 36.1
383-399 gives 28.5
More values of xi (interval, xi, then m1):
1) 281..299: 1.89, 3.8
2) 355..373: 0.85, 1.7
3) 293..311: 1.35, 2.7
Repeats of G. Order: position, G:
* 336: 113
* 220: 88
